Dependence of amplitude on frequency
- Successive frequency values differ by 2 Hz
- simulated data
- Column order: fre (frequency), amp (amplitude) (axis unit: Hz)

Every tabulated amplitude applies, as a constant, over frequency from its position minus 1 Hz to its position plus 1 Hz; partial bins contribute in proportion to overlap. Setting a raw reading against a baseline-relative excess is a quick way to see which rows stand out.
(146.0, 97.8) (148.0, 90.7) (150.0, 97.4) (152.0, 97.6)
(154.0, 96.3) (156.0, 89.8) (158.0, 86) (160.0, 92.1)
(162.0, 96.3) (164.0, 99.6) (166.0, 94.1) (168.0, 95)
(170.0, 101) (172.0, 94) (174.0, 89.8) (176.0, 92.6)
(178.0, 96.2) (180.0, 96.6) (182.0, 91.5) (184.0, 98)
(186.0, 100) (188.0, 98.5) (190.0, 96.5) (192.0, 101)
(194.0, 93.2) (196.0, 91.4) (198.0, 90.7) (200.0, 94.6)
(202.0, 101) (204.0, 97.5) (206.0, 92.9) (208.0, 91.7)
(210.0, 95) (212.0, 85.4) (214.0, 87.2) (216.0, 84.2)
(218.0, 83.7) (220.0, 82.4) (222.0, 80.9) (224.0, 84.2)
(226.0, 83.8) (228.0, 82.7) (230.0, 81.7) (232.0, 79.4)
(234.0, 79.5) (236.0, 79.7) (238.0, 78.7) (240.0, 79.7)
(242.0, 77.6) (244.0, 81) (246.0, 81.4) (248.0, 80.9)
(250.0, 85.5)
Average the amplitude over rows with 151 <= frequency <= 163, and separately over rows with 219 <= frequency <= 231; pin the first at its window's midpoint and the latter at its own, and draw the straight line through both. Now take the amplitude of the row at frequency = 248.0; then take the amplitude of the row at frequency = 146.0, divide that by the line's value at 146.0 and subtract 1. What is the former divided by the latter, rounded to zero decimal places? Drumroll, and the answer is 2471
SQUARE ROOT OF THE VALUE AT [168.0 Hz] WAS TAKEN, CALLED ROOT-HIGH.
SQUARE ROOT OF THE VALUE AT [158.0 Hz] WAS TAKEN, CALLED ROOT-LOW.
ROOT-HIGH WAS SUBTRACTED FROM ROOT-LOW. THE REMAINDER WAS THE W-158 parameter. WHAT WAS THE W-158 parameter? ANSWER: -0.5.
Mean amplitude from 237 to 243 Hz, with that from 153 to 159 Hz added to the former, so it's 169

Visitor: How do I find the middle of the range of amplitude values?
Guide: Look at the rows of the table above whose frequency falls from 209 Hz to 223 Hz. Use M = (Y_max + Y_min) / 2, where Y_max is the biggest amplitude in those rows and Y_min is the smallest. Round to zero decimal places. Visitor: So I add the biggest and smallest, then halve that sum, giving 88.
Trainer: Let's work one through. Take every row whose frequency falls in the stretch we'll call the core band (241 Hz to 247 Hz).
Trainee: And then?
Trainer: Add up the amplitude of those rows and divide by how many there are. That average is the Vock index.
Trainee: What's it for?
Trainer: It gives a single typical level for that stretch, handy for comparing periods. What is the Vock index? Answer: 80.0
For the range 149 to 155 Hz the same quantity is 97.1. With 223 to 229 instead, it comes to 83.6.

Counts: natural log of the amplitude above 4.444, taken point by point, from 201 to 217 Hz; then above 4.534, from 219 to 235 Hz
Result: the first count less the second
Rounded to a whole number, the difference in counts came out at 7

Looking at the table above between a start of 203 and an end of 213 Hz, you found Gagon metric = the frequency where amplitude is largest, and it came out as 204.0 Hz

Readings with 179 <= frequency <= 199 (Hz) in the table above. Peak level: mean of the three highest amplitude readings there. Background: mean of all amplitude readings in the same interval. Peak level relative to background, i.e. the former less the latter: 4.1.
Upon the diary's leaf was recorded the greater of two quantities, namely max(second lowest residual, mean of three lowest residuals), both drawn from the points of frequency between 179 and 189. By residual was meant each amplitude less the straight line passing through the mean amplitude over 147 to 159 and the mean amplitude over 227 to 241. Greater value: 8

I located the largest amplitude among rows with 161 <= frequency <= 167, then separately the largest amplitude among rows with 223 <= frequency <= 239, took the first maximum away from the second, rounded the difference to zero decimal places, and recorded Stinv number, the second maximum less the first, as -15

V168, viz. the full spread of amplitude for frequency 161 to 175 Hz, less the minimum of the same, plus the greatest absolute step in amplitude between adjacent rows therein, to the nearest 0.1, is -71.6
